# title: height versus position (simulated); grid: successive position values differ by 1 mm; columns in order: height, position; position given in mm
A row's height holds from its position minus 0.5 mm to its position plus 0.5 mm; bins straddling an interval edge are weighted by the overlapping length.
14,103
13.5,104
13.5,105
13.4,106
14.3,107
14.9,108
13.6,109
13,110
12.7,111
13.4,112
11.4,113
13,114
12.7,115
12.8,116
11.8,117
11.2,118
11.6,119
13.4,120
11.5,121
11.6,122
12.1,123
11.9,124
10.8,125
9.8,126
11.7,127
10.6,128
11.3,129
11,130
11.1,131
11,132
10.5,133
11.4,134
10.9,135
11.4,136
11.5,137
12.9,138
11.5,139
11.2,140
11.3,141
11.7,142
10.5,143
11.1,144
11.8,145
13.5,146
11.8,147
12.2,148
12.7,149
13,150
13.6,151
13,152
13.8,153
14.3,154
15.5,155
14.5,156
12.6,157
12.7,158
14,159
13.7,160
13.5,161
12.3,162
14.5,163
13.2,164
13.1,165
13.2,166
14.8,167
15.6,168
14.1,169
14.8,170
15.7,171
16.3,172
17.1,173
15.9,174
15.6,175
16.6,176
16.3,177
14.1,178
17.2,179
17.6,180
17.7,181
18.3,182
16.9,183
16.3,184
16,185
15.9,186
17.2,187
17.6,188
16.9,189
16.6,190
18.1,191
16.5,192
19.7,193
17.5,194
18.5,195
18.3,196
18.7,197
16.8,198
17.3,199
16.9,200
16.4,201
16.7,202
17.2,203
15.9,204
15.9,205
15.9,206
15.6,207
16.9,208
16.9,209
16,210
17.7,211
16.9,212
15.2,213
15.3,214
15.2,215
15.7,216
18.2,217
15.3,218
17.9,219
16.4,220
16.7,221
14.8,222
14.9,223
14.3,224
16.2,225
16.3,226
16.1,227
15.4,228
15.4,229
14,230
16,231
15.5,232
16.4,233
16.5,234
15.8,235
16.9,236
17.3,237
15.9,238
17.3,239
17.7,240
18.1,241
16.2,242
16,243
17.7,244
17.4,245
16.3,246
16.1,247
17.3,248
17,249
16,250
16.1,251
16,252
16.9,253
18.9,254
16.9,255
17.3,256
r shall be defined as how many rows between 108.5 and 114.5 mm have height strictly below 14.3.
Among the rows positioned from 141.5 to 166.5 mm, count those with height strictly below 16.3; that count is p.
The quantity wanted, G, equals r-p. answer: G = -19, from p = 25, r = 6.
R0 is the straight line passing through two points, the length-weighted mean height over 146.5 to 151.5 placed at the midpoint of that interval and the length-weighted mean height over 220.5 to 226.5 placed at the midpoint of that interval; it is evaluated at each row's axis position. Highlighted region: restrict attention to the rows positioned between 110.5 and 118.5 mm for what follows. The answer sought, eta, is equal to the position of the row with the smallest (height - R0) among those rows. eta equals 118 mm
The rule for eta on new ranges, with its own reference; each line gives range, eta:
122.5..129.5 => 126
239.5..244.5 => 243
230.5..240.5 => 232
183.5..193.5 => 186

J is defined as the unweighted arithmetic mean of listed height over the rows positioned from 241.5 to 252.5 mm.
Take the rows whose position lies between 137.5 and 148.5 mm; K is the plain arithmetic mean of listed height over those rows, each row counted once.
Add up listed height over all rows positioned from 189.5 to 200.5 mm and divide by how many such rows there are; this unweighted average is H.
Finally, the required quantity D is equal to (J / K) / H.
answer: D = 0.079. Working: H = 17.7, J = 17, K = 11.8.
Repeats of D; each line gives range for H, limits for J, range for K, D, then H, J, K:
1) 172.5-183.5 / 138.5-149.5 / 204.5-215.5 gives 0.044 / 16.7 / 12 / 16.1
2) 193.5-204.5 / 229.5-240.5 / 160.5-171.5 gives 0.067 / 17.3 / 16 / 14.1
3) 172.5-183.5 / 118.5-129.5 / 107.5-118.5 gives 0.054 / 16.7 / 11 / 12.8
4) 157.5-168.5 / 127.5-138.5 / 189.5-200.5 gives 0.046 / 13.7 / 11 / 17.7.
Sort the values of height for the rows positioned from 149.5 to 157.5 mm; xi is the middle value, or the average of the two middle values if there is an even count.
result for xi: 13.7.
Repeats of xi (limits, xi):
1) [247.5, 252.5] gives 16.1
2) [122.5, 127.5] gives 11.7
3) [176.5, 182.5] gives 17.4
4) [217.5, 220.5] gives 16.4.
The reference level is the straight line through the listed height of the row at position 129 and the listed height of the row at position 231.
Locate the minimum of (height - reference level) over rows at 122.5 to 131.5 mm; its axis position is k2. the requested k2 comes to 126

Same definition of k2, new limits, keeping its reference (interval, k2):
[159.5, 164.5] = 162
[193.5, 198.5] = 198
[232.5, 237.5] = 235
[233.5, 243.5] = 243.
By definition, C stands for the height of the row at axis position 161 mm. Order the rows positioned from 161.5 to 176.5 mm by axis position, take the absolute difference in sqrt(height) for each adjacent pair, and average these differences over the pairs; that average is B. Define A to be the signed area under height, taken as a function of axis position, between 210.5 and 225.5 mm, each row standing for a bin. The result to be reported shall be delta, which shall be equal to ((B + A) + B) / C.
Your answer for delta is 17.8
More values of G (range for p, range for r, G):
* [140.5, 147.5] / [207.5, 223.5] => -7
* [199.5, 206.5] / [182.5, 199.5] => -3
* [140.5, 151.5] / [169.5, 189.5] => -10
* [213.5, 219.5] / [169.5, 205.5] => -3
